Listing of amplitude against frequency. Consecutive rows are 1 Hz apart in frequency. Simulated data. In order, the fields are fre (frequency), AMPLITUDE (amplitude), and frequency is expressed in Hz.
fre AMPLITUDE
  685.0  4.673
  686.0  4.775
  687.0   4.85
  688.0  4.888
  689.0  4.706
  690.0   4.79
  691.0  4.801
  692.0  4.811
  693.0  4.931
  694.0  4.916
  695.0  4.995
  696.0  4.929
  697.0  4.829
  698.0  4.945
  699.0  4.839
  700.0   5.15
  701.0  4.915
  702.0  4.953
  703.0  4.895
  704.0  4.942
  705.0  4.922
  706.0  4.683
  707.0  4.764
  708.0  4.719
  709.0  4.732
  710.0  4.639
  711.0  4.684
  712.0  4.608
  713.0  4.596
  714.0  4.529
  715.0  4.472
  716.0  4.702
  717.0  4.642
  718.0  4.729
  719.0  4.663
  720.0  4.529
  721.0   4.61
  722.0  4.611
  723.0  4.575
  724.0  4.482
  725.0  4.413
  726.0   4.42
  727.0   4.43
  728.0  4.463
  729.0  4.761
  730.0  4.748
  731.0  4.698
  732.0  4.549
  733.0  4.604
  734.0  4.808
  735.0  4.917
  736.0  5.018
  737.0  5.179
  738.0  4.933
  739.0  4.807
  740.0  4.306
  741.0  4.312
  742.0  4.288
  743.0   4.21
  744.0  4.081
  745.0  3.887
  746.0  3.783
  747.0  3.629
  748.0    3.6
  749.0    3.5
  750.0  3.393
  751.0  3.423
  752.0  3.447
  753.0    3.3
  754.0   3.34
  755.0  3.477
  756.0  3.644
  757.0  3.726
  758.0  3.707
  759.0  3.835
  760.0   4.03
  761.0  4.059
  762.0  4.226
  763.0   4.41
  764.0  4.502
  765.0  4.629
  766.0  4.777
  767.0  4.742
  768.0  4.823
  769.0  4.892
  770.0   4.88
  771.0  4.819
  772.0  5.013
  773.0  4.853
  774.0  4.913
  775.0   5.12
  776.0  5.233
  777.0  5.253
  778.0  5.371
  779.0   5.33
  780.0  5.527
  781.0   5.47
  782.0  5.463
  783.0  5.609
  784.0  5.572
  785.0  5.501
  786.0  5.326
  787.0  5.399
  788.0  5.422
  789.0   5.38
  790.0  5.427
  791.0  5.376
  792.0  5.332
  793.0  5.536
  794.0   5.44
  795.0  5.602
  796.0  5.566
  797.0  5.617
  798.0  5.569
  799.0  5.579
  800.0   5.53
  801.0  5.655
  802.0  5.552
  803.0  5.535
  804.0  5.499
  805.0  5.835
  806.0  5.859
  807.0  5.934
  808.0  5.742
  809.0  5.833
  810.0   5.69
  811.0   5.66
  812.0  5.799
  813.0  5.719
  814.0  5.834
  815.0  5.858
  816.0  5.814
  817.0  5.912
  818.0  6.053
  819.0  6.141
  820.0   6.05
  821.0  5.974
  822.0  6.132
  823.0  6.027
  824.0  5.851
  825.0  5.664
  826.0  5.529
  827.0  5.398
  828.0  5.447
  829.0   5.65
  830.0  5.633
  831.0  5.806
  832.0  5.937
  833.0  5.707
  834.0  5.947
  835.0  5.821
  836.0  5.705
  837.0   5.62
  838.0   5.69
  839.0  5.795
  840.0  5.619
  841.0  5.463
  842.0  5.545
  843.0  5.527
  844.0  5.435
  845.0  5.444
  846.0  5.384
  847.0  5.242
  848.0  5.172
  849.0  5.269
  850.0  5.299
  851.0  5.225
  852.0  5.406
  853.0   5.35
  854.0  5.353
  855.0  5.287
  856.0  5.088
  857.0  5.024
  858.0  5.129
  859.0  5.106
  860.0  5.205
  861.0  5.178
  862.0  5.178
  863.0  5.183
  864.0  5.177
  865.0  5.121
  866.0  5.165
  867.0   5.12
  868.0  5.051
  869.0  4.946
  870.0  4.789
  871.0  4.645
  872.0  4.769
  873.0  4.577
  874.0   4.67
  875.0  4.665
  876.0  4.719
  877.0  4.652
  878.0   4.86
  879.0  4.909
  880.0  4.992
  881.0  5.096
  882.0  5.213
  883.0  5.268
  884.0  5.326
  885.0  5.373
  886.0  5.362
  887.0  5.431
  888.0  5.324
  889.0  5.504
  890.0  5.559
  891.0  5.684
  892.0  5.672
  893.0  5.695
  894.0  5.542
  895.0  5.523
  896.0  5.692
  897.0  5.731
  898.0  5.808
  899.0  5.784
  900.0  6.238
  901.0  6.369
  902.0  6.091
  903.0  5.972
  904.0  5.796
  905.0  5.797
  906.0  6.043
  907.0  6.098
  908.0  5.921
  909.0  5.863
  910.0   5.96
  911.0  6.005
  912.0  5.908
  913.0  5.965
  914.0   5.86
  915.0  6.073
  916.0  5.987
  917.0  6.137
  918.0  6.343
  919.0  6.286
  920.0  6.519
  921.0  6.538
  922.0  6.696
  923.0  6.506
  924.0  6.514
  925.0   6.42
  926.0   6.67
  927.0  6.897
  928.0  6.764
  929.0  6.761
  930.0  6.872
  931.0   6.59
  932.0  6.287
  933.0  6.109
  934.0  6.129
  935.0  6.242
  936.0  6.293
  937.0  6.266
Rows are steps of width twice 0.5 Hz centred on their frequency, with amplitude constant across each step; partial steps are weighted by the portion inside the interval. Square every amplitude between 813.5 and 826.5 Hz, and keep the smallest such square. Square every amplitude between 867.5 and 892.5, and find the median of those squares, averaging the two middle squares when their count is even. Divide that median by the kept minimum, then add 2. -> 2.83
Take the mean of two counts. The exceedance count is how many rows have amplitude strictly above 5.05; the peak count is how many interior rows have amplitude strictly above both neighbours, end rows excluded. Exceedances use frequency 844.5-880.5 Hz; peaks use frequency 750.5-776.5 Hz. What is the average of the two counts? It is 14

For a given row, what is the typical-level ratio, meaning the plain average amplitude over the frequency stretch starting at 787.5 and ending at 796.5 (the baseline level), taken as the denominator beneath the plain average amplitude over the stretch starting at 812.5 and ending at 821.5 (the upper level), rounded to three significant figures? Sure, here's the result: 1.09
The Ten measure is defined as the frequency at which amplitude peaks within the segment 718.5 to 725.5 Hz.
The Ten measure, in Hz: 719.0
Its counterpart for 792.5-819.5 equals 819.0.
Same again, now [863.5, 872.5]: 864.0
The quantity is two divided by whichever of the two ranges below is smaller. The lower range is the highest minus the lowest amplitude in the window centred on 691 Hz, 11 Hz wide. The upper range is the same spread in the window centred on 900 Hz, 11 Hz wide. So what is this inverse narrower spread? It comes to 6.9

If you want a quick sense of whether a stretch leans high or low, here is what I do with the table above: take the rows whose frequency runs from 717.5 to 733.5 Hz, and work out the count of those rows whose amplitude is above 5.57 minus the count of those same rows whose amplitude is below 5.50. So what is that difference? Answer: -16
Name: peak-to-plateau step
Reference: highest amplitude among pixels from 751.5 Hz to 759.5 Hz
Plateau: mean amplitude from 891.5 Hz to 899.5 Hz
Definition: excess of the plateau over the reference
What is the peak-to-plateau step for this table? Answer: 1.8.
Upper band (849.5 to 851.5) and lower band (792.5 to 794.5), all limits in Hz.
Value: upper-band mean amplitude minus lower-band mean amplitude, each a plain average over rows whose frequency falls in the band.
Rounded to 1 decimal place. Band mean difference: -0.2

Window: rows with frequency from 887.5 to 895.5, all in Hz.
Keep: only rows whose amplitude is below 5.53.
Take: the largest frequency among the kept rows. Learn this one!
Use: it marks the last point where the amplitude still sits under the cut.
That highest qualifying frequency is 895.0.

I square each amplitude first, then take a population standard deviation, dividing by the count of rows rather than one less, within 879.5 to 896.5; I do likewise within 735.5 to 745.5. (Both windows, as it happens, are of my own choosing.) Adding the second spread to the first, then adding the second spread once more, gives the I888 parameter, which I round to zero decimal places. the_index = 10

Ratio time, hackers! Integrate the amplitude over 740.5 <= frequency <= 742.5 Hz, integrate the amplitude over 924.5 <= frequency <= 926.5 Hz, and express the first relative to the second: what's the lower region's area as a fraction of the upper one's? 0.66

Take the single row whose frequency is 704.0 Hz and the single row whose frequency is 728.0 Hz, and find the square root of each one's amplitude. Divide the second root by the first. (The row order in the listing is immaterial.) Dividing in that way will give 0.95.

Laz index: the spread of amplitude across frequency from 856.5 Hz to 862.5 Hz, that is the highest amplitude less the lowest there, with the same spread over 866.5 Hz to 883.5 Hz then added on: 0.87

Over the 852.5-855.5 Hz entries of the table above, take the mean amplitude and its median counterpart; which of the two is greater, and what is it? 5.35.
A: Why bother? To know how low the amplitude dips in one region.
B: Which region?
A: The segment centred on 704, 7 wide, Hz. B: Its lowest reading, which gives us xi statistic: 4.683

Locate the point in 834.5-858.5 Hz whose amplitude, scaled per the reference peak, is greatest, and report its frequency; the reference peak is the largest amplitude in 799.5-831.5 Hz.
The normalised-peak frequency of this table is 835.0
